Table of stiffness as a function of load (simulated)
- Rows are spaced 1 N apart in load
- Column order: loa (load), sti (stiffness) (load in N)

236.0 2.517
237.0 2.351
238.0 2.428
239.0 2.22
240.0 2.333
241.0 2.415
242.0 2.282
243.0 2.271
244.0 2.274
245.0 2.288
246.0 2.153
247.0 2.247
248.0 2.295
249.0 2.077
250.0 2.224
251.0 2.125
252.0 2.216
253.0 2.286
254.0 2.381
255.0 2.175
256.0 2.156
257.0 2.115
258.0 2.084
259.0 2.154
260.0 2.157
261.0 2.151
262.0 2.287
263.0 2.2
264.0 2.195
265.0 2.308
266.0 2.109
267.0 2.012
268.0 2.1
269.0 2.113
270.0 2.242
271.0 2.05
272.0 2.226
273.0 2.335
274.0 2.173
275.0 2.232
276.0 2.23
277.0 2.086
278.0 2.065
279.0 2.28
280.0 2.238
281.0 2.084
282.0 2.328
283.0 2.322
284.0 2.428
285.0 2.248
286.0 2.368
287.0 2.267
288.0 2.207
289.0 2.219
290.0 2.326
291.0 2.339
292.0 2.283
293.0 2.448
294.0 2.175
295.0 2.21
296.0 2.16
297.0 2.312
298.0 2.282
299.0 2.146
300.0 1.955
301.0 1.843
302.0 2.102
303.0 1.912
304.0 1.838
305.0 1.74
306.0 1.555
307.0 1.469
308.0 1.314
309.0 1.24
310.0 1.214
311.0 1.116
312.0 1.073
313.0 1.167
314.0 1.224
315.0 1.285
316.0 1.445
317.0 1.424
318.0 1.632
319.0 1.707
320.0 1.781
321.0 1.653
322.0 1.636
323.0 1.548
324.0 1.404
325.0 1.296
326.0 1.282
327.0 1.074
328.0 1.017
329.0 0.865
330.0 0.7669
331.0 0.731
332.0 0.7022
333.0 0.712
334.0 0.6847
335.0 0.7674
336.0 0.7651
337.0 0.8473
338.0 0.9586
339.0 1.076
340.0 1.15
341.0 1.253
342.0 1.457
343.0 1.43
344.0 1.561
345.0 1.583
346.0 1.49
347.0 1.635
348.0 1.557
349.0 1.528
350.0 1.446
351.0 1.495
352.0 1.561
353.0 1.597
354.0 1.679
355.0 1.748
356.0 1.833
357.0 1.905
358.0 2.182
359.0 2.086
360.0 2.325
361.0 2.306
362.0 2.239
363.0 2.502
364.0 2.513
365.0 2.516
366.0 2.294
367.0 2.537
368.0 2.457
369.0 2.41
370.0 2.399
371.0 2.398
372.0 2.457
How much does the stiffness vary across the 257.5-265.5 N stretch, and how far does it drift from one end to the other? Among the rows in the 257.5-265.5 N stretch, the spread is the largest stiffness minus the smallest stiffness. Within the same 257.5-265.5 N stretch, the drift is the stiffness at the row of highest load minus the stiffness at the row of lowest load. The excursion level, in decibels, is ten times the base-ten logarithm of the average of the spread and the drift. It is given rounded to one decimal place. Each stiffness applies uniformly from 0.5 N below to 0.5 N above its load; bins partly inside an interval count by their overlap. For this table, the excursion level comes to -6.5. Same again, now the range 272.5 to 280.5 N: -10.6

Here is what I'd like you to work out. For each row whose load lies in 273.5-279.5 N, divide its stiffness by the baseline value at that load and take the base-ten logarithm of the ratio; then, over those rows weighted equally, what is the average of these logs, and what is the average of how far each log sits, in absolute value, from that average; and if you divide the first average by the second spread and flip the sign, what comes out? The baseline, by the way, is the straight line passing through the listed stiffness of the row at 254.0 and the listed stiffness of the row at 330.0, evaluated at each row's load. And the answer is -4.0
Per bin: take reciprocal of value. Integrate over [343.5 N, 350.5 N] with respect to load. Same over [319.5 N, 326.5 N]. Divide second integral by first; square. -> 1.1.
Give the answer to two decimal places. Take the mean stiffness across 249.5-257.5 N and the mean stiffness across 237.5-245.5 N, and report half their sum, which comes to 2.26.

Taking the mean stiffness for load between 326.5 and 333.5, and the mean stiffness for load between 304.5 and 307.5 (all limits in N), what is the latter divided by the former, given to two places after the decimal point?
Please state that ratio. 1.89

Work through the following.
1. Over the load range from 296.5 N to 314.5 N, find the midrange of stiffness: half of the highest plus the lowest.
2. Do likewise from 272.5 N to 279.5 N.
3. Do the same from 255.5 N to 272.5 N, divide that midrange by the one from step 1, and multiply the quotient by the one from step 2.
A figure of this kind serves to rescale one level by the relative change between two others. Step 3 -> 2.8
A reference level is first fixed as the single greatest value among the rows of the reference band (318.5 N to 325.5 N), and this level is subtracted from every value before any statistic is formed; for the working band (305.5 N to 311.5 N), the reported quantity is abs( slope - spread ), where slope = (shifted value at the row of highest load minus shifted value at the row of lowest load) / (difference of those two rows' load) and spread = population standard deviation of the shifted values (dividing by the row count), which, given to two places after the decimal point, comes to 0.24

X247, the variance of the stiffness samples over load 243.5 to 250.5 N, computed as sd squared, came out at 0.006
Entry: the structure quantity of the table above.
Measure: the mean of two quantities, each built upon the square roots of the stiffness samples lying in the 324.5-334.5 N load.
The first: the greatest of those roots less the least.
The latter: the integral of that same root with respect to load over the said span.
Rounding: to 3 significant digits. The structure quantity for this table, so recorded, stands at 4.90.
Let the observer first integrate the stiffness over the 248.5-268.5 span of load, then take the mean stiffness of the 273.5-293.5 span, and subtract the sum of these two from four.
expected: -41.8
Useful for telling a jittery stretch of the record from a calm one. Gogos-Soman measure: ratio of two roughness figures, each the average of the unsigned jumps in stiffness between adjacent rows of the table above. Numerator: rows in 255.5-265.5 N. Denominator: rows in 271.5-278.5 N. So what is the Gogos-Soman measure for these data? 0.66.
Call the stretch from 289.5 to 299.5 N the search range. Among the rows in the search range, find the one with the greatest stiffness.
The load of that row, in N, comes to 293.0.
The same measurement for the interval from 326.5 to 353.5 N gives 347.0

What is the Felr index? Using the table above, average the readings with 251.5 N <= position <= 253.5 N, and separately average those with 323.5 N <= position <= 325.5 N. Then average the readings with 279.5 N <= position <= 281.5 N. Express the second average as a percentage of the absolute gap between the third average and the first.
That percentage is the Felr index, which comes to 1500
